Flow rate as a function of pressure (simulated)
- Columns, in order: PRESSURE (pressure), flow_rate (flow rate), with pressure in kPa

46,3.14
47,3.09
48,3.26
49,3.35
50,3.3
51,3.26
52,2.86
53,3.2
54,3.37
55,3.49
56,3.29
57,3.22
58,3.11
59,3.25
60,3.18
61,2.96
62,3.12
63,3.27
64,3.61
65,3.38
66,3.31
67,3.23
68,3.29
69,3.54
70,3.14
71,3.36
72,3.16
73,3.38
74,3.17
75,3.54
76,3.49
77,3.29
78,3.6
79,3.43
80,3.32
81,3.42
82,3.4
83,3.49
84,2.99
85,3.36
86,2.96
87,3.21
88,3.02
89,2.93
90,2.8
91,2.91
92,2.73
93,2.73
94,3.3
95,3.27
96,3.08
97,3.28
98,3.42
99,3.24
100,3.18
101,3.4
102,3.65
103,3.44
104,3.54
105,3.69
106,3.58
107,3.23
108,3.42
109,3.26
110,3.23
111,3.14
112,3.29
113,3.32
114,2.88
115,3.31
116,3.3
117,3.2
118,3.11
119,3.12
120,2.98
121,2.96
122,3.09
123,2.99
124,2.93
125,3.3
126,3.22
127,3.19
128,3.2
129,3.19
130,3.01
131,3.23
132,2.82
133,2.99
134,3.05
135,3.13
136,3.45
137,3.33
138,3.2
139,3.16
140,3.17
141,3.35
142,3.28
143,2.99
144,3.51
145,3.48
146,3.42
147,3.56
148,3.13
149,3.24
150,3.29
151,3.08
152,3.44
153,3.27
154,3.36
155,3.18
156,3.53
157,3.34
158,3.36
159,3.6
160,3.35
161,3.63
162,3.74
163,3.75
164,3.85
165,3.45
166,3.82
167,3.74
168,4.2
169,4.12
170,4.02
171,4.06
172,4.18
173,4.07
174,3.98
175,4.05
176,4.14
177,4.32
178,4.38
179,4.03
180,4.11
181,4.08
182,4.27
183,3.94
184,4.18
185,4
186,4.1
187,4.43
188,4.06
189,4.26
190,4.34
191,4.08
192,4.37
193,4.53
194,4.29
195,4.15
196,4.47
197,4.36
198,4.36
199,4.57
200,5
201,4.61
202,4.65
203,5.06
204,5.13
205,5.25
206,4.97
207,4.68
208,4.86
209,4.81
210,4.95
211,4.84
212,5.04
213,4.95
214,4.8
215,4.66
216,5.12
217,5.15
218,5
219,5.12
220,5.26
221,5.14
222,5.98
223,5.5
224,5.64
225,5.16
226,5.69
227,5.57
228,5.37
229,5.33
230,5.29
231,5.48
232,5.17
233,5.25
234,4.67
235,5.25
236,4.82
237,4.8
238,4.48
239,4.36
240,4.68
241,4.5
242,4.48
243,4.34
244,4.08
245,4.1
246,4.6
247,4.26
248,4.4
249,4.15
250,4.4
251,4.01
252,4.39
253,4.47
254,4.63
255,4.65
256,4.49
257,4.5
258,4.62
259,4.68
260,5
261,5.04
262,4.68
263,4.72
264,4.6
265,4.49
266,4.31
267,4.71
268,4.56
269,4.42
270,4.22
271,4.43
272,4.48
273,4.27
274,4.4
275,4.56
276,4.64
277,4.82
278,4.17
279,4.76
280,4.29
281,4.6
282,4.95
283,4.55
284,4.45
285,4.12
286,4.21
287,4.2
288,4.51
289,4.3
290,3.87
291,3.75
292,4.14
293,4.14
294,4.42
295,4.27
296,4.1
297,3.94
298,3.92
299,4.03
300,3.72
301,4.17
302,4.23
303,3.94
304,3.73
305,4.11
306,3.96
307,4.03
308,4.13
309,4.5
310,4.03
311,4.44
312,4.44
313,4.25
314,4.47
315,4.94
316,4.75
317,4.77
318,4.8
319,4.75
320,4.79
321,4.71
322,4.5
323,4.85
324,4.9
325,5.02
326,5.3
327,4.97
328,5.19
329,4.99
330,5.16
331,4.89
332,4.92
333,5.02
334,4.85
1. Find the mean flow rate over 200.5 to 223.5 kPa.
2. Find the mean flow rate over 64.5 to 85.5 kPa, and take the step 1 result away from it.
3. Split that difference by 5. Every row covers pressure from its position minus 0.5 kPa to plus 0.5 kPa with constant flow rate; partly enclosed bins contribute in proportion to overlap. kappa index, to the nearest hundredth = -0.34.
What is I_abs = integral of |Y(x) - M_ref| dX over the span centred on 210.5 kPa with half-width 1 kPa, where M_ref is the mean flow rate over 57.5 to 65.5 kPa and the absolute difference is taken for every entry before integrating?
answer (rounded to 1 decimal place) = 3.3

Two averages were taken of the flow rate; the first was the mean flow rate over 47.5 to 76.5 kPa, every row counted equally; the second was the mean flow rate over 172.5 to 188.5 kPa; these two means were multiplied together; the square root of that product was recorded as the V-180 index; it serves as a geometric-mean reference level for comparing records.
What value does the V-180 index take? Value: 3.68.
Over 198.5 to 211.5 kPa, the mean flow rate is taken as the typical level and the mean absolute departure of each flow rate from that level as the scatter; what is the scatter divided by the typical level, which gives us 0.035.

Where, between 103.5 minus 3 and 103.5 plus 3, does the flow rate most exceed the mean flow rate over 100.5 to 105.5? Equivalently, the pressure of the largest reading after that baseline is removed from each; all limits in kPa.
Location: 105 kPa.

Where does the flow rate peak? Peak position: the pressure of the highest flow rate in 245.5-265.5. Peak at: 261 kPa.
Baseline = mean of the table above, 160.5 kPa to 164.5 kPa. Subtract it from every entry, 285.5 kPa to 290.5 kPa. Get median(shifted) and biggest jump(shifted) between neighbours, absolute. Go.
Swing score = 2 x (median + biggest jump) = 1.8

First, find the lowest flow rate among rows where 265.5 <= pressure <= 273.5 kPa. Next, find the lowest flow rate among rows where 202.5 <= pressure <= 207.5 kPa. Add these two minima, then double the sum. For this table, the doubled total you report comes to 17.8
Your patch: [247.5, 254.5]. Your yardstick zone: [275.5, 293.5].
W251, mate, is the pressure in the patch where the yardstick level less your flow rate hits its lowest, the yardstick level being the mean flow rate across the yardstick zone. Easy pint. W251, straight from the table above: 254 kPa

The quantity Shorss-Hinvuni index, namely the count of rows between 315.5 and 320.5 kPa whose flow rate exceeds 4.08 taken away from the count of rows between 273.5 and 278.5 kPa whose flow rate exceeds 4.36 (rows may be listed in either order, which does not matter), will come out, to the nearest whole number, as -1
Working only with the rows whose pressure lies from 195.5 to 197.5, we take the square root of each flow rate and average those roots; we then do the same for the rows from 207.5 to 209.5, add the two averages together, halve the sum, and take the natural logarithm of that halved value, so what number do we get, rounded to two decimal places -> 0.77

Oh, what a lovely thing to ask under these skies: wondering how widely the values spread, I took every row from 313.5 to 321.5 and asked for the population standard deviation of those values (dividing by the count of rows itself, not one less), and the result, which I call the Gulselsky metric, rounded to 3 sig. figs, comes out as 0.123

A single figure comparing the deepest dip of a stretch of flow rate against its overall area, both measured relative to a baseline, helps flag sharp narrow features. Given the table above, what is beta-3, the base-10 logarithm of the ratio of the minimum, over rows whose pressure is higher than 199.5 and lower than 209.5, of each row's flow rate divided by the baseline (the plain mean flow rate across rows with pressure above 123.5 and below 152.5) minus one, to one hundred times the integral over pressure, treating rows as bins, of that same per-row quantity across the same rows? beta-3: -3.1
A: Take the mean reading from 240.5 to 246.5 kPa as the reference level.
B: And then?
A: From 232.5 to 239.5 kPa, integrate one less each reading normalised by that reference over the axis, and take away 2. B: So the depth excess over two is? -2.7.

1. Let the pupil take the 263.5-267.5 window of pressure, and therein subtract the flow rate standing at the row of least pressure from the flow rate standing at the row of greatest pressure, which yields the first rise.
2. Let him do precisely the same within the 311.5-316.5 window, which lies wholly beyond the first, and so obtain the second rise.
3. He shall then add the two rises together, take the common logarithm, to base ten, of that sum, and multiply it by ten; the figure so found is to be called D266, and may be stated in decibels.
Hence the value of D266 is -4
